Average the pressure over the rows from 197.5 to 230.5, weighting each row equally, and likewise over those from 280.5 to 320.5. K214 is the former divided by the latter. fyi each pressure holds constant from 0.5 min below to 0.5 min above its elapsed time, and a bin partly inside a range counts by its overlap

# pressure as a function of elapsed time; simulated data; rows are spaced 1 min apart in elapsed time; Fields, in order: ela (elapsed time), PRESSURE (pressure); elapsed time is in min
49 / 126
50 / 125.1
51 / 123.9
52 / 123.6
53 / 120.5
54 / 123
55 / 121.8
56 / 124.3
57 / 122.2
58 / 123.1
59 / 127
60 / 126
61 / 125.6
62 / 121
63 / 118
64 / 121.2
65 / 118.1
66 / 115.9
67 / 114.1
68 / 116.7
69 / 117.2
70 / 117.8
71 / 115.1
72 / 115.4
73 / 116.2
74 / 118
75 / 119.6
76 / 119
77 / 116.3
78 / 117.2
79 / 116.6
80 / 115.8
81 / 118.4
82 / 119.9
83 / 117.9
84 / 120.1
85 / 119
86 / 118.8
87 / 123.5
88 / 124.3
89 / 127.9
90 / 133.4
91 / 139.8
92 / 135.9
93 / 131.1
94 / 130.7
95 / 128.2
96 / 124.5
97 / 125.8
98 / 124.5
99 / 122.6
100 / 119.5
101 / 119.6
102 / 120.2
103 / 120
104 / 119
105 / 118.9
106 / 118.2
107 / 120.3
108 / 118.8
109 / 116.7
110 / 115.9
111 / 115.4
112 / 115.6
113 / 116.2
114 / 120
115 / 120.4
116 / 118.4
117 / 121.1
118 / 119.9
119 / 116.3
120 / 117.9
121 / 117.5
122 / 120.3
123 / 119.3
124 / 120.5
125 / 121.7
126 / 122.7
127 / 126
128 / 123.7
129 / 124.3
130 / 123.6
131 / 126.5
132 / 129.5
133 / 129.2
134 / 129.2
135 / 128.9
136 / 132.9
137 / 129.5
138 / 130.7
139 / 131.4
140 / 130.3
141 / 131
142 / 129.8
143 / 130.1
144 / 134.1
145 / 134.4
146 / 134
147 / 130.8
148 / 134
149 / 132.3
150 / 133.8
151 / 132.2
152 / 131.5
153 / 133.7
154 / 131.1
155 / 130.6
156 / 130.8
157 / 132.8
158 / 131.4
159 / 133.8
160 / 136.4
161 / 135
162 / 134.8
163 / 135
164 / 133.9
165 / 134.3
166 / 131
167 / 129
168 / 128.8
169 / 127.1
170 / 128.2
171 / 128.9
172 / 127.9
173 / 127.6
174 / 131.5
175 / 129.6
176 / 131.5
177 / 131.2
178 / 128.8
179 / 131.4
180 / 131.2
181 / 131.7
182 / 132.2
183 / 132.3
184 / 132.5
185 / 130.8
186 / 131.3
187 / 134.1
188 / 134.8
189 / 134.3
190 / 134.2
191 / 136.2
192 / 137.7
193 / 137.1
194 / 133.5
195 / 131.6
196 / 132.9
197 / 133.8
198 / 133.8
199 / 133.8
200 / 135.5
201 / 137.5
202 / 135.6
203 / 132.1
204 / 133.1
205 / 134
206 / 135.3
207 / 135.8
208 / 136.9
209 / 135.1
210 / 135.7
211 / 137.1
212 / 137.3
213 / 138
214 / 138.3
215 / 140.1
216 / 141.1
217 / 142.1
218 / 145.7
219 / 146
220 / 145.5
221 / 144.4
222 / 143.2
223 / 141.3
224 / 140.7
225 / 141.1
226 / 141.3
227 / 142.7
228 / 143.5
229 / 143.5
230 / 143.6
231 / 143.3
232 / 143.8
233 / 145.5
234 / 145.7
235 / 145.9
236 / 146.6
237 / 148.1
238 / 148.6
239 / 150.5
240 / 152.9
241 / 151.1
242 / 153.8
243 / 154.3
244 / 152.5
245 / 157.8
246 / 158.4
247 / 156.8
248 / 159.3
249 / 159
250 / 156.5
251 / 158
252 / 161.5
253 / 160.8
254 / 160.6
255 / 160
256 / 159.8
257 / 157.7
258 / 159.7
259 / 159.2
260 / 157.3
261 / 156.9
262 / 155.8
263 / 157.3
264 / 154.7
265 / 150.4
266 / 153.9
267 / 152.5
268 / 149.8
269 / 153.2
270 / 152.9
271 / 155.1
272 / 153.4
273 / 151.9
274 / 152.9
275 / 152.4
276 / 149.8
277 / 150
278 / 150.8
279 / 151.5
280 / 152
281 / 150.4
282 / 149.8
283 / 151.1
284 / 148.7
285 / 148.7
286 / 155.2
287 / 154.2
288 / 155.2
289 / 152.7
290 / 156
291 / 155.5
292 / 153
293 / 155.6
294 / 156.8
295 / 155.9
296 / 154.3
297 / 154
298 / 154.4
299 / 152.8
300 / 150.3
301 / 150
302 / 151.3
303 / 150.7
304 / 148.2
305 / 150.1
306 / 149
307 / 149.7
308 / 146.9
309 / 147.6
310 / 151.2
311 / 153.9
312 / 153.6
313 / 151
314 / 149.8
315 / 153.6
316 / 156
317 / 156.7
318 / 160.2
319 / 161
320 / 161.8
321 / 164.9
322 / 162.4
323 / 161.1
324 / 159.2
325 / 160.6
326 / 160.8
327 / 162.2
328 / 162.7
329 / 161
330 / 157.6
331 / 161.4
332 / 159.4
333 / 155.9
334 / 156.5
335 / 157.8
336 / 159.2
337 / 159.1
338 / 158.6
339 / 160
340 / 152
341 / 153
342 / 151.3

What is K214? 0.91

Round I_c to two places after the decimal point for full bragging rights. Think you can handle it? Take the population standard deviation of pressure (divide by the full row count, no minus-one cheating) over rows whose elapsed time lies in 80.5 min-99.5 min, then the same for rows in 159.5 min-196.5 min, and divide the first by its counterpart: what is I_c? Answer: 2.24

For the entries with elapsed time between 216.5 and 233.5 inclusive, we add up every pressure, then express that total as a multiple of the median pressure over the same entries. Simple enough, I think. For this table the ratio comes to 17.0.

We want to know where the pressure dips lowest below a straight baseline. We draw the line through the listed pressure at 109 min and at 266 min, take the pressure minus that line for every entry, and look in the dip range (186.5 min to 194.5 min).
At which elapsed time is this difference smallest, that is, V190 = 194 min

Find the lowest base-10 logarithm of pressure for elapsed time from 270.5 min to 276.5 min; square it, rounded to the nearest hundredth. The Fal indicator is 4.73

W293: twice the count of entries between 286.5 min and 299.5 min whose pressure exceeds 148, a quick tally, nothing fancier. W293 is 26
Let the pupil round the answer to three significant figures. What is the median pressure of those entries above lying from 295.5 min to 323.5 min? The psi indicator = 153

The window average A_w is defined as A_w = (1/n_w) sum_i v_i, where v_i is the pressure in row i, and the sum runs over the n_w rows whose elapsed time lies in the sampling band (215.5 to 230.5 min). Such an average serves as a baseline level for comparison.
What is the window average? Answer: 143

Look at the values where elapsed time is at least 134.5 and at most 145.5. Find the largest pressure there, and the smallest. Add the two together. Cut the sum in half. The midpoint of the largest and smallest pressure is 132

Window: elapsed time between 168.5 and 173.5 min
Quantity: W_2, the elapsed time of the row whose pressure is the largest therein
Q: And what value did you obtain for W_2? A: 171 min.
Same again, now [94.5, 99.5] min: 95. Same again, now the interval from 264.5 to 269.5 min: 266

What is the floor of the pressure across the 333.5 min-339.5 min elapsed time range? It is 156.5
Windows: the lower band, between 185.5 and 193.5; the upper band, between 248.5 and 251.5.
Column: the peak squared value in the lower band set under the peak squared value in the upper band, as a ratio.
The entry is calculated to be 1.33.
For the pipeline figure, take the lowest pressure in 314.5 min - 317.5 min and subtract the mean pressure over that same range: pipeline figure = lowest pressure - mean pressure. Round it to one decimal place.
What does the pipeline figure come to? -1.8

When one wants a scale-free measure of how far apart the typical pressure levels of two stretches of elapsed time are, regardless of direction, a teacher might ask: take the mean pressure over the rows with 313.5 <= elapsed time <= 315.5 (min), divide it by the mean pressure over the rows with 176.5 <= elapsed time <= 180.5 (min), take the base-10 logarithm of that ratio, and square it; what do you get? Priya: 0.0042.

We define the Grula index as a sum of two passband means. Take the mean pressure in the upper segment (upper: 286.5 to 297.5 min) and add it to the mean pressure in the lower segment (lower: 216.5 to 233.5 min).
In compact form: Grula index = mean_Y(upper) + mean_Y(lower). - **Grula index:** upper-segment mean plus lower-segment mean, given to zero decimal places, 298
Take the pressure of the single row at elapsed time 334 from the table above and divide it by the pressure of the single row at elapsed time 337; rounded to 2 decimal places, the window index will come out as 0.98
